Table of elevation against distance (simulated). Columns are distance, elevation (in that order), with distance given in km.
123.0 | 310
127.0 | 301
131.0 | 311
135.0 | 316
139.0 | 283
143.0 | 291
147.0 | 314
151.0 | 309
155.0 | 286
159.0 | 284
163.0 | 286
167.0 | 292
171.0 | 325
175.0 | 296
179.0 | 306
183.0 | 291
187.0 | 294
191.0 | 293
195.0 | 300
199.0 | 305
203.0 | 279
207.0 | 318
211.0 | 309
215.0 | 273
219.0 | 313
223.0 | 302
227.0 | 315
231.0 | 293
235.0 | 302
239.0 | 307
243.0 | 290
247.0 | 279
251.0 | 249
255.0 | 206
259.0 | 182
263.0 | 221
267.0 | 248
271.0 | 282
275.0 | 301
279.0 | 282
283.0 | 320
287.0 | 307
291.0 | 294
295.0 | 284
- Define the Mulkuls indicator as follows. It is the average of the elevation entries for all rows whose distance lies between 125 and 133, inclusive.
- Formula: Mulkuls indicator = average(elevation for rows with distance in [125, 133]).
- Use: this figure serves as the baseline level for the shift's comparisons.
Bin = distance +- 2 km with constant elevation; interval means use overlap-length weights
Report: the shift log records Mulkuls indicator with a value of 306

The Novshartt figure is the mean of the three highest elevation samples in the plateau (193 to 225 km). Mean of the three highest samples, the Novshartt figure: 313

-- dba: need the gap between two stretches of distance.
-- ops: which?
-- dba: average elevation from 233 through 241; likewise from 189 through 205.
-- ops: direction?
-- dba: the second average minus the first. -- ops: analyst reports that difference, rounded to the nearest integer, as -10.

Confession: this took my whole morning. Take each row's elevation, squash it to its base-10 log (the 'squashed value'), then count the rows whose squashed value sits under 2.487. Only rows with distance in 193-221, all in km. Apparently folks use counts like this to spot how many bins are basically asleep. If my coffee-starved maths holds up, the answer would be 4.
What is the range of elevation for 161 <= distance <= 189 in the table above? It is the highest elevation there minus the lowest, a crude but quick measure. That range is 39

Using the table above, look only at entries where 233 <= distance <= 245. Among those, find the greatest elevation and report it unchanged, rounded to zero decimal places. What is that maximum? 307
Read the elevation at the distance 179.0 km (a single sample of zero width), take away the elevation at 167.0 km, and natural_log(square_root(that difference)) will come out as 1.32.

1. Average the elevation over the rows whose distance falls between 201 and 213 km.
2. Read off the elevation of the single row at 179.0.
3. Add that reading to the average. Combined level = 608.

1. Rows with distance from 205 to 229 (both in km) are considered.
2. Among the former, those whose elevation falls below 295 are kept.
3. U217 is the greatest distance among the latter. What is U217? 215.0 km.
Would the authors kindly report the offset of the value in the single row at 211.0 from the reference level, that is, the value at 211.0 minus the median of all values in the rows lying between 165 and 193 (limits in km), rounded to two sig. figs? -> 15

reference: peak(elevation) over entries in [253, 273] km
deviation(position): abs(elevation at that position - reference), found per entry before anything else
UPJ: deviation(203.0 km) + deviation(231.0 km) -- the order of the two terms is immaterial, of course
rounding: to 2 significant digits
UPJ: 14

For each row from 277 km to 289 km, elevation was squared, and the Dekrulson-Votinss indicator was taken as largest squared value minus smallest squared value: 22876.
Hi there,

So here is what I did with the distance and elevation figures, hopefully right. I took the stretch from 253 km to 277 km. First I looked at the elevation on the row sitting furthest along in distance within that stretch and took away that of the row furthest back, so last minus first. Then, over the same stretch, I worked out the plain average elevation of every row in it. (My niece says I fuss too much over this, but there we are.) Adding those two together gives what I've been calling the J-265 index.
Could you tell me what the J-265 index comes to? 335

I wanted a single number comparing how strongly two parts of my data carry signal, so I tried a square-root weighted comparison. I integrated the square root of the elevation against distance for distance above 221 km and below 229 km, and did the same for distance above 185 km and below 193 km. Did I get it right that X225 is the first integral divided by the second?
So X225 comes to 1.03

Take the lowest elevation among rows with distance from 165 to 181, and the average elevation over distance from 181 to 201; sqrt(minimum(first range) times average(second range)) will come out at 294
